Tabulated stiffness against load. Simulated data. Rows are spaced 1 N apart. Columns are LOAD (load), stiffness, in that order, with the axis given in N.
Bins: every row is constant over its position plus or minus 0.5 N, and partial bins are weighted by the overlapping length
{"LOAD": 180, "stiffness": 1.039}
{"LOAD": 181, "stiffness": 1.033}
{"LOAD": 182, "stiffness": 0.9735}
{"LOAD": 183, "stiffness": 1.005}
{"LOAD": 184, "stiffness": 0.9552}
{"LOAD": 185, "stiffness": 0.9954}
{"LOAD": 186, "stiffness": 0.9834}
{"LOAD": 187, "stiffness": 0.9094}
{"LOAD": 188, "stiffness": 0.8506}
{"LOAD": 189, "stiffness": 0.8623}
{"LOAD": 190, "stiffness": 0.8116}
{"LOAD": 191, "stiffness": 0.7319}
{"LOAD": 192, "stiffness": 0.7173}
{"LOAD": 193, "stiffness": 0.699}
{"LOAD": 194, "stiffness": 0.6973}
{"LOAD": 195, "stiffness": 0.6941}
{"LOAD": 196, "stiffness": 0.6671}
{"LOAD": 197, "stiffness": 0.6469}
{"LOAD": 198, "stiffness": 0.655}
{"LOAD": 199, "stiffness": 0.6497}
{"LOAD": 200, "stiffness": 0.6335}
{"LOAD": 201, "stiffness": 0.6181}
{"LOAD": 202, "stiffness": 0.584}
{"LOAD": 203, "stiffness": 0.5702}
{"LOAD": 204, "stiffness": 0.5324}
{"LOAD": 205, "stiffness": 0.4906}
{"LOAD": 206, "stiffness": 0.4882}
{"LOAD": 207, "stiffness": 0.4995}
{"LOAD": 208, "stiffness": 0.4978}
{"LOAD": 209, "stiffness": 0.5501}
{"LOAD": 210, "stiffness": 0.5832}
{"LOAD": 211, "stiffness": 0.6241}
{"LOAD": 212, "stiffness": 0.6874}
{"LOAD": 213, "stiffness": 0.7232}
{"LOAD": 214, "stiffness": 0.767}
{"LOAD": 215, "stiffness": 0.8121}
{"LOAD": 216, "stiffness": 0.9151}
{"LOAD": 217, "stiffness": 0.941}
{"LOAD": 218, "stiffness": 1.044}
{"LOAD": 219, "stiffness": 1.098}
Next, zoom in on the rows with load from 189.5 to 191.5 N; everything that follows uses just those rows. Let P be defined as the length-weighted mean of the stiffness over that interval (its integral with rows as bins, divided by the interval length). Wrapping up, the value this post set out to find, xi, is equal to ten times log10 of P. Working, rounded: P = 0.77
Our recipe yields -1.1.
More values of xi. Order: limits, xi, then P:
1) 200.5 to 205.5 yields -2.5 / 0.56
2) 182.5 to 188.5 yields -0.2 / 0.95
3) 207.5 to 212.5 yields -2.3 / 0.59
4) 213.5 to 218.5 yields -0.5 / 0.90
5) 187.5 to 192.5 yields -1.0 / 0.79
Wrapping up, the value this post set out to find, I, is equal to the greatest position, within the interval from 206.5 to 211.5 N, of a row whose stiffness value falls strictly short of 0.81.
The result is 211 N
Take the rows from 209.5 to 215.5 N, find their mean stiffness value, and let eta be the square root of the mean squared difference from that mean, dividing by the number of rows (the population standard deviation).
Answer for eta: 0.0787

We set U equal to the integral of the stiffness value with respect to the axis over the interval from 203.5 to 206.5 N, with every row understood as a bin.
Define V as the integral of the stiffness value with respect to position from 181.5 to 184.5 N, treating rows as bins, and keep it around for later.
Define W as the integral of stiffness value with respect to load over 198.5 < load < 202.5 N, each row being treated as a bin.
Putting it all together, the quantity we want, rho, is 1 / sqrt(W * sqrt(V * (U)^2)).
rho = 0.39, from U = 1.5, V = 2.9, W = 2.5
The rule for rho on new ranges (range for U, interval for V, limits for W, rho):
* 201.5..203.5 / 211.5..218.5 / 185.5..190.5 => 0.28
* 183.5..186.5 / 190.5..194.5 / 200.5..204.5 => 0.30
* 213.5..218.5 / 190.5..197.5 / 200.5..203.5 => 0.24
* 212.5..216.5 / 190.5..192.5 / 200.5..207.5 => 0.26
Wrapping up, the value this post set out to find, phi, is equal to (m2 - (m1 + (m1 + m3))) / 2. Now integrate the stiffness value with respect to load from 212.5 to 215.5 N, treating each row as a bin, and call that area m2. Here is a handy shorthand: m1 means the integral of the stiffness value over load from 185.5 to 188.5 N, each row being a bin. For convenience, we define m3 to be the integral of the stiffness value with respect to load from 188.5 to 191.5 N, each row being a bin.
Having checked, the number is -2.8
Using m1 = 2.7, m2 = 2.3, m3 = 2.41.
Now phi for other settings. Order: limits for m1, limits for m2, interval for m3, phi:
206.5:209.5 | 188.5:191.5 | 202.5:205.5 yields -1.1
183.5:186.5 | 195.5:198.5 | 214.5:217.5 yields -3.3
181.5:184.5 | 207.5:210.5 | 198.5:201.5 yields -3.1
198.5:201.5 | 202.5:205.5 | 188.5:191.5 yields -2.3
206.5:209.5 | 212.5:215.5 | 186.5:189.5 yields -1.7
